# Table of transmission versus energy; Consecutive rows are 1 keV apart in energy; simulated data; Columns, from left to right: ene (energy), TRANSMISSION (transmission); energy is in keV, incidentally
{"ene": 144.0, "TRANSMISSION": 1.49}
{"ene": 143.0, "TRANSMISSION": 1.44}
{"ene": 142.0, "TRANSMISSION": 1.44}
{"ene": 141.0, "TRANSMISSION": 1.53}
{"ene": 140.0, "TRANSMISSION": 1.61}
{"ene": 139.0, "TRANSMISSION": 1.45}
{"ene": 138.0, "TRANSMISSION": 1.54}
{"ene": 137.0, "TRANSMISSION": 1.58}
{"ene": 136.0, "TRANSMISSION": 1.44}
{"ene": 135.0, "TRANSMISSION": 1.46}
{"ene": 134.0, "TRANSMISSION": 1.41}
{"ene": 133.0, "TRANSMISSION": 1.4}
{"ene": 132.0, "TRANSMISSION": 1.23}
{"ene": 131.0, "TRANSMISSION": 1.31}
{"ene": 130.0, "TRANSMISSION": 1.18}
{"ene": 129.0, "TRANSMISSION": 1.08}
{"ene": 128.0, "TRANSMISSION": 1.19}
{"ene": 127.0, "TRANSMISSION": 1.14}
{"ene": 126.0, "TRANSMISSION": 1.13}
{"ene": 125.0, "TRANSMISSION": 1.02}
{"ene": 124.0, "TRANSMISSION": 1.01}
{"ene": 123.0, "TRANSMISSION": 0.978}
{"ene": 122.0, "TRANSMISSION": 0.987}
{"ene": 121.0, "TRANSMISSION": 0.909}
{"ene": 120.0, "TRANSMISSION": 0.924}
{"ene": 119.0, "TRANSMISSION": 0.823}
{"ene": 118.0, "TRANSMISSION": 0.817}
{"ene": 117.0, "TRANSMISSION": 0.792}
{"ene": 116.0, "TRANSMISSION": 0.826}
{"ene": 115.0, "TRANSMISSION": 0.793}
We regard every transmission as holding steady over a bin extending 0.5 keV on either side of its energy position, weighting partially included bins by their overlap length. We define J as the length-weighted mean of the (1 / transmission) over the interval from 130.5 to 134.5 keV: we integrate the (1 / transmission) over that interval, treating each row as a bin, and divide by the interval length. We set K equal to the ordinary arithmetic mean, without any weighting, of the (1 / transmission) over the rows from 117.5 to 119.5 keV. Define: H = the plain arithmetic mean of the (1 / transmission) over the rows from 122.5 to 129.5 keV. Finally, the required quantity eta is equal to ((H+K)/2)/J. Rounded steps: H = 0.9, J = 0.7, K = 1.22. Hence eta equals 1.4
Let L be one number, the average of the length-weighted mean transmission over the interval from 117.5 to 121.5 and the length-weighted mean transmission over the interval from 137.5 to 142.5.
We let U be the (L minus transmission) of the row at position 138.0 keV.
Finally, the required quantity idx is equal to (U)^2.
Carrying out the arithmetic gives 0.122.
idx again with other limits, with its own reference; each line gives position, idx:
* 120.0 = 0.071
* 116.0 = 0.133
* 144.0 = 0.089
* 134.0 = 0.048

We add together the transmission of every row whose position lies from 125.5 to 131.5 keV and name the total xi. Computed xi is 7.0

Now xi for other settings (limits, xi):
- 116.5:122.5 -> 5.3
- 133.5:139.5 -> 8.9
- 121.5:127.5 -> 6.3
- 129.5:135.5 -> 8.0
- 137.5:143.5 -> 9.0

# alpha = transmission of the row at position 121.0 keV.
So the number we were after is 0.909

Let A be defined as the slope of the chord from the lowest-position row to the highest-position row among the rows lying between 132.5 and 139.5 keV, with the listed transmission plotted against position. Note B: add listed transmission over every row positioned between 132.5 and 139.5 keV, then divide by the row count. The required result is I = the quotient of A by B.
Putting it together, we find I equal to 0.006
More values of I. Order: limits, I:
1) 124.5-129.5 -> 0.013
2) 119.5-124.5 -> 0.022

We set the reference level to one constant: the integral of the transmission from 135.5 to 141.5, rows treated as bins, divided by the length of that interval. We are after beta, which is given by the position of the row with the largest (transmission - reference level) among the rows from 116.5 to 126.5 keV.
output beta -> 126.0 keV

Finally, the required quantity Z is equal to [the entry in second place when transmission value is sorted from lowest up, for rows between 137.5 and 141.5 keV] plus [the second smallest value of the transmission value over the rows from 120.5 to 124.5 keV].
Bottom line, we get 2.51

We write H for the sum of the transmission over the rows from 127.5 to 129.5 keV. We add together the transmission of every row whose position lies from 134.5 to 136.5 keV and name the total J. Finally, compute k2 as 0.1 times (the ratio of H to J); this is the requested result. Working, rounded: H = 2.3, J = 3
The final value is 0.08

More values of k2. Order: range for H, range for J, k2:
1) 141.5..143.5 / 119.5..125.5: 0.05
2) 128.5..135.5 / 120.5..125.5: 0.18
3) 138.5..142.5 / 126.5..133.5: 0.07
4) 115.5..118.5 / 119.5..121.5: 0.13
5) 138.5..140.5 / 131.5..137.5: 0.04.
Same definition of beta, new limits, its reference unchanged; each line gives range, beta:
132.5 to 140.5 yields 140.0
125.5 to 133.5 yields 133.0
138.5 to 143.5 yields 140.0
